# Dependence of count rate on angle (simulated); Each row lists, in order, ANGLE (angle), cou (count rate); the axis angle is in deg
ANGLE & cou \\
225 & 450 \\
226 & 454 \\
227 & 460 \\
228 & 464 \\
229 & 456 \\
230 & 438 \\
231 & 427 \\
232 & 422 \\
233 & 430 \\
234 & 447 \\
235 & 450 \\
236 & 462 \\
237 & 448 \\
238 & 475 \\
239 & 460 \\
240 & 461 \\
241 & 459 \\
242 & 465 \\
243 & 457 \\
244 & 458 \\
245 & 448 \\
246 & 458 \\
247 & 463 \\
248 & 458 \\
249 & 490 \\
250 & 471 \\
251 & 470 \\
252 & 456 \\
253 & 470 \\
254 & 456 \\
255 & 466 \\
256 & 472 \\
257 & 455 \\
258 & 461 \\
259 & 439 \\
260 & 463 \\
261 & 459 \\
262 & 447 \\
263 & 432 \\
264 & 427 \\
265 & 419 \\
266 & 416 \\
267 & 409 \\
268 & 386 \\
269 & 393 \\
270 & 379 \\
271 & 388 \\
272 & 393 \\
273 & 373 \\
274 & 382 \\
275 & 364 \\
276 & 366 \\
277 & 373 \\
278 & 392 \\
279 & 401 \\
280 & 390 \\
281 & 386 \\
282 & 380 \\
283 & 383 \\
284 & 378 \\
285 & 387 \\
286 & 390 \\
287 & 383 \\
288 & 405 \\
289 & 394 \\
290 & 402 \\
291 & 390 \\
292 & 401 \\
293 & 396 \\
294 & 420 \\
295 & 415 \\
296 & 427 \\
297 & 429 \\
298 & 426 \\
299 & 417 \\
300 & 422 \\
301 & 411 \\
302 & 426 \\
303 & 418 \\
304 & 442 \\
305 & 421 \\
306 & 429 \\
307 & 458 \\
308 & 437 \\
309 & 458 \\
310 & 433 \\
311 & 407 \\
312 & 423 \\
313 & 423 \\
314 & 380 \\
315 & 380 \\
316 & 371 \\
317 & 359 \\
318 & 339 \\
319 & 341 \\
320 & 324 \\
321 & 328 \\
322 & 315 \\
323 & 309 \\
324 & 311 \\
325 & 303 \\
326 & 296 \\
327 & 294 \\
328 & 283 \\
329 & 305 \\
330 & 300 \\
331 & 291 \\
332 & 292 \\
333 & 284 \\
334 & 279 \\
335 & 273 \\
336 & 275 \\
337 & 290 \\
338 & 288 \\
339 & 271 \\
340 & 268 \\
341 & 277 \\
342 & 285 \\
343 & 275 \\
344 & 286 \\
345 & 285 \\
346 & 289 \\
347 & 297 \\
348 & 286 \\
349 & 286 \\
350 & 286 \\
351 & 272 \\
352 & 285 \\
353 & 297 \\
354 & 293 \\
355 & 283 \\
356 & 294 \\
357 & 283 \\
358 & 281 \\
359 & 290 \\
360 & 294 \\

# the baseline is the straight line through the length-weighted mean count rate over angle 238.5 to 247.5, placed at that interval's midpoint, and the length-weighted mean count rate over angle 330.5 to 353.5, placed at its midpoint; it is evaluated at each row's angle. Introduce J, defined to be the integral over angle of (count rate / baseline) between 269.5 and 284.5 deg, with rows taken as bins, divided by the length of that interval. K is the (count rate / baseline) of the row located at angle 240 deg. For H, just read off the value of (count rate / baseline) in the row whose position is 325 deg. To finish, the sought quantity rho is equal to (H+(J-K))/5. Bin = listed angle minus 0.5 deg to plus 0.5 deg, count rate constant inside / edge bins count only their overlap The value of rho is 0.19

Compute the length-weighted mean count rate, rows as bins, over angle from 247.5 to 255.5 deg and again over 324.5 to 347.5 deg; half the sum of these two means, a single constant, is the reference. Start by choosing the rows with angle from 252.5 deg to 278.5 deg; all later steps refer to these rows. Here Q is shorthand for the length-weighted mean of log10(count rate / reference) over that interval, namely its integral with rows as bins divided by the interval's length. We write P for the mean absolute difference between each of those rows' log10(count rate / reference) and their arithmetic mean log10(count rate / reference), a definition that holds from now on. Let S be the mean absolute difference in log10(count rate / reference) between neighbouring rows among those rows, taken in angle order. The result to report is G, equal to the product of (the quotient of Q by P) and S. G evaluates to 0.02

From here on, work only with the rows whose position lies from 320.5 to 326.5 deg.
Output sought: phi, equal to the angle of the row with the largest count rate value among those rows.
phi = 321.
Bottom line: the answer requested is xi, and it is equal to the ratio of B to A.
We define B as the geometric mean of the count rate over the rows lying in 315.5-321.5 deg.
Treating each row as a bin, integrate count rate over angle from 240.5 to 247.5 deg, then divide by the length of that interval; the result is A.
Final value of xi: 0.75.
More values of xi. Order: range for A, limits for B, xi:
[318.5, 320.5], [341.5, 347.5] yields 0.86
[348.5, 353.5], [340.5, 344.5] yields 0.98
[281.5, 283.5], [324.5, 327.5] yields 0.78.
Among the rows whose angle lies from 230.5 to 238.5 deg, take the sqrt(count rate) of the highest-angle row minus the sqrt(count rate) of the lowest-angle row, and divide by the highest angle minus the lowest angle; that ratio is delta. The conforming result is 0.16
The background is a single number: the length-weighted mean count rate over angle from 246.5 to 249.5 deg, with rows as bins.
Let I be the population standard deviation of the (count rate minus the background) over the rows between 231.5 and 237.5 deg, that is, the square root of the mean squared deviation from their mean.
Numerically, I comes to 13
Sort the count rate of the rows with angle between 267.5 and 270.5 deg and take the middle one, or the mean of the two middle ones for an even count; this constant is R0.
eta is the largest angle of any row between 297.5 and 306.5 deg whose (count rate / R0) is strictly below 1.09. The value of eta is 303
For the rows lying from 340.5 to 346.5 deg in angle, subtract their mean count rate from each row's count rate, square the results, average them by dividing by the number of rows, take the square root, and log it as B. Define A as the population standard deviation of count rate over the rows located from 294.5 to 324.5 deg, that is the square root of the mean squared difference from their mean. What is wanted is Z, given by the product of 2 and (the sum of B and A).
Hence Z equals 101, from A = 46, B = 5.0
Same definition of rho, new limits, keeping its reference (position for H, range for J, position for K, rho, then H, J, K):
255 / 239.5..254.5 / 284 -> 0.22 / 1.07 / 1.02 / 0.98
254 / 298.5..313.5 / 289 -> 0.25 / 1.04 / 1.23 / 1.04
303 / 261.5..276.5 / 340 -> 0.24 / 1.19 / 0.96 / 0.93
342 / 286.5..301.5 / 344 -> 0.22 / 1.01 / 1.11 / 1.02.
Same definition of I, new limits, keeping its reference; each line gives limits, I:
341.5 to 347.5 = 6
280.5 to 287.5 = 4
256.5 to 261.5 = 9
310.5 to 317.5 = 24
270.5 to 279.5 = 12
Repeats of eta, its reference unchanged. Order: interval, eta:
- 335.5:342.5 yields 342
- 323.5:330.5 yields 330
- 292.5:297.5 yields 295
